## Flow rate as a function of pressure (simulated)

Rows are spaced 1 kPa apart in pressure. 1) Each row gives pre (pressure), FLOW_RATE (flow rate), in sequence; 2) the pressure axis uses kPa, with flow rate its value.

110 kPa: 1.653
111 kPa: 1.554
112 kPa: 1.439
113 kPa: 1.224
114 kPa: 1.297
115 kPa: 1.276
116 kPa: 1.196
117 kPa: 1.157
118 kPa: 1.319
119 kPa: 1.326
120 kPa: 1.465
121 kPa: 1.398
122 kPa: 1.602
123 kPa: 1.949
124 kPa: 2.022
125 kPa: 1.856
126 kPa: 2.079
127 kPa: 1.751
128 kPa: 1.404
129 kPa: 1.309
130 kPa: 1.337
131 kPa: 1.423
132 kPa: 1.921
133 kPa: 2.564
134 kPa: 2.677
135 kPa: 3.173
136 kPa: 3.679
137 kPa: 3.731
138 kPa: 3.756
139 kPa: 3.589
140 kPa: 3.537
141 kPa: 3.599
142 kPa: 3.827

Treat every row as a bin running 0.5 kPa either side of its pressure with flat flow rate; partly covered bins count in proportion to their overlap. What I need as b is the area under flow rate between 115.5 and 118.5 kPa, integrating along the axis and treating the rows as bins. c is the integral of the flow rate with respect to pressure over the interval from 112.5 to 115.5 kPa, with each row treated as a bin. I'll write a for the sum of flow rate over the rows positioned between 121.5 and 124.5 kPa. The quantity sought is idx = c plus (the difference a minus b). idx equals 6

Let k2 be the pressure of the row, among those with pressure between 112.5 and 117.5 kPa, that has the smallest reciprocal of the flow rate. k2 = 114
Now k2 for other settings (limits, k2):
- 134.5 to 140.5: 138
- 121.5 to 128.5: 126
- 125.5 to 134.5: 134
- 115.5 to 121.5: 120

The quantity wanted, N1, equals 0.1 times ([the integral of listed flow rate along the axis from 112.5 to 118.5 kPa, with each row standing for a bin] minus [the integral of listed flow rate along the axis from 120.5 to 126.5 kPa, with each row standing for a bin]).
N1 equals -0.3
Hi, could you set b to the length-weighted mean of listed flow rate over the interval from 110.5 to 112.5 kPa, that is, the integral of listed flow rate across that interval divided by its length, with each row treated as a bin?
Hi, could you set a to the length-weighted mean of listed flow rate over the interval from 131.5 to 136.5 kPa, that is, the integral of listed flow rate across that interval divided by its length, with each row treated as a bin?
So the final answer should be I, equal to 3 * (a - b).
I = 4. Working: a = 2.8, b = 1.5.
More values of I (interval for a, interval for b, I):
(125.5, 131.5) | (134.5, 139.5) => -6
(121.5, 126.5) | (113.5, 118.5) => 2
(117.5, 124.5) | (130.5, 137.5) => -3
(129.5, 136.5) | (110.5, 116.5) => 3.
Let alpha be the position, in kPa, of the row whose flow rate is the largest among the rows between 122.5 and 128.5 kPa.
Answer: 126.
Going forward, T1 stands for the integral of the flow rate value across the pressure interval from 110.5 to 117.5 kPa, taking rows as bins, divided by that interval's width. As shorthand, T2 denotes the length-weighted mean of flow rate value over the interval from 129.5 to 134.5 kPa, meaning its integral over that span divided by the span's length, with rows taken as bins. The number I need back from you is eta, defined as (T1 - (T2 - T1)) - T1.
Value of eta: -0.7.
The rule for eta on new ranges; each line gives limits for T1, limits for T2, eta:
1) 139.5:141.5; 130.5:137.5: 0.8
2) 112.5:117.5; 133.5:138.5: -2.2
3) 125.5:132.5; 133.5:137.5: -1.7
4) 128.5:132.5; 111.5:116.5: 0.2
